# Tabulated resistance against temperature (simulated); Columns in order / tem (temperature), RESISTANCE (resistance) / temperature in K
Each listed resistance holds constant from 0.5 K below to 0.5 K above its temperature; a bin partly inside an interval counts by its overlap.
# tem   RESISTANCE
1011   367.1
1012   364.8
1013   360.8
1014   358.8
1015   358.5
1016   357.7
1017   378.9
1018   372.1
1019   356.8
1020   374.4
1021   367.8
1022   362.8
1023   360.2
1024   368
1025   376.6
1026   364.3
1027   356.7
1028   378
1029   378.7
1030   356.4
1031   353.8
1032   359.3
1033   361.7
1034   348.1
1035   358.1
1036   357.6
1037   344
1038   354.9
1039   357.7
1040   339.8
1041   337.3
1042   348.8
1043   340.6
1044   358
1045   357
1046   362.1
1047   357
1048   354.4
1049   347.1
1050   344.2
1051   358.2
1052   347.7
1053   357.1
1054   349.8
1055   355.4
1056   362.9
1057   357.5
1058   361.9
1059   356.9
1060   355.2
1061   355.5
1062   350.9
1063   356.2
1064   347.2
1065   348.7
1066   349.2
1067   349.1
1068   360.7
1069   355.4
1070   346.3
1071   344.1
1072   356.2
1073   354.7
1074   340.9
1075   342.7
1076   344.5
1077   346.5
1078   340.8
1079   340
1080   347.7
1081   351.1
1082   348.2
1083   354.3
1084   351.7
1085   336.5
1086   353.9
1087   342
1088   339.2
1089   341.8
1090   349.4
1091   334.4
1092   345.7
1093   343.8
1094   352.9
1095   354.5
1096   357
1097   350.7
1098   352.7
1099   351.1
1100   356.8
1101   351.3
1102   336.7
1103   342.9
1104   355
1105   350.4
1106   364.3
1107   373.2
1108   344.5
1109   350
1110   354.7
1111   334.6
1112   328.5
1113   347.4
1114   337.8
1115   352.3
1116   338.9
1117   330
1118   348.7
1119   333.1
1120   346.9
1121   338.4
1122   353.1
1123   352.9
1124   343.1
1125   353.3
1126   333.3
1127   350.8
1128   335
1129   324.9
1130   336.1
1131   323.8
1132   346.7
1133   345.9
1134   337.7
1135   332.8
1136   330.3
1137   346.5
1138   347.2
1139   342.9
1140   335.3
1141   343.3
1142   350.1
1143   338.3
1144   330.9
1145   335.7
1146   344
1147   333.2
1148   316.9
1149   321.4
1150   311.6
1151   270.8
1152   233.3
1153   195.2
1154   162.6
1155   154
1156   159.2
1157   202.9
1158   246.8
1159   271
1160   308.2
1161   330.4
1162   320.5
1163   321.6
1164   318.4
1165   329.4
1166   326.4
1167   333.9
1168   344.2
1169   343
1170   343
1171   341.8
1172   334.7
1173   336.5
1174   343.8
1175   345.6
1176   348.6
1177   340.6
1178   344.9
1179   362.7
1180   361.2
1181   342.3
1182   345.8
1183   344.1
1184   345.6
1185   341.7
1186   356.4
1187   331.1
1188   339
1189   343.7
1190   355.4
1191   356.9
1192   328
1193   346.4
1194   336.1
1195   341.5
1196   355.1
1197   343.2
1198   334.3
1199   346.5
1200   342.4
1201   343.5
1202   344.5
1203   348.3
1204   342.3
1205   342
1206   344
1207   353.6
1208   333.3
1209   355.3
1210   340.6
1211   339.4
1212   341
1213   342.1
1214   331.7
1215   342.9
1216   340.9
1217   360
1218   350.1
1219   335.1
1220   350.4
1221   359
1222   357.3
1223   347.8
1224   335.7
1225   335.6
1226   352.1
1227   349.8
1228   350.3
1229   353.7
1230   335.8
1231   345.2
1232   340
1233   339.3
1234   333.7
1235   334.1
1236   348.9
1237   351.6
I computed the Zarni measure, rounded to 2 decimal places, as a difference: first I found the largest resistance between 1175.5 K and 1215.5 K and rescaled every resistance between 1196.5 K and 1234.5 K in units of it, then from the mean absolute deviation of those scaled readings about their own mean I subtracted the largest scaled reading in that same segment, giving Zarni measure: -0.98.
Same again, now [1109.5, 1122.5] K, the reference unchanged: -0.96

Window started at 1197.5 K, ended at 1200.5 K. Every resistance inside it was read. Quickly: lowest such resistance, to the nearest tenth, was 334.3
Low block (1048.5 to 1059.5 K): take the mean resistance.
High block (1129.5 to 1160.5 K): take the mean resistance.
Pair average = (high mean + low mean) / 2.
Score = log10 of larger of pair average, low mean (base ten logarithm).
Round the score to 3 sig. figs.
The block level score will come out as 2.55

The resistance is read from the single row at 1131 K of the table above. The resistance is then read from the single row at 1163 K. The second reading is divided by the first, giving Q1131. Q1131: 0.99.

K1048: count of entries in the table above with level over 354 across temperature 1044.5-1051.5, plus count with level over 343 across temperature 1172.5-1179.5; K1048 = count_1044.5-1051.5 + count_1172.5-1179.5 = 10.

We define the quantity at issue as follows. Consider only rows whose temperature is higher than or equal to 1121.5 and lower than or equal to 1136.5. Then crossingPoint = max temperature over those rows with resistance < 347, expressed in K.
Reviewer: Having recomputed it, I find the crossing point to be 1136 K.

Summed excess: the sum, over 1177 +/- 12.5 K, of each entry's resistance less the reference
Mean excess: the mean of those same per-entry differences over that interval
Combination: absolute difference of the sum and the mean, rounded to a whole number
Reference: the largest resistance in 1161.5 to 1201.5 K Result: 478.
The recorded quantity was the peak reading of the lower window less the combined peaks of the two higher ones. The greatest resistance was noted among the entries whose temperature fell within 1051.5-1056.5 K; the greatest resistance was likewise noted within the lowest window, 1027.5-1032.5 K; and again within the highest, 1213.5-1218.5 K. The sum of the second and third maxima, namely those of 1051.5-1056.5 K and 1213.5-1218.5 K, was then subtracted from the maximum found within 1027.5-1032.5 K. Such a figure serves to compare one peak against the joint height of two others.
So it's -344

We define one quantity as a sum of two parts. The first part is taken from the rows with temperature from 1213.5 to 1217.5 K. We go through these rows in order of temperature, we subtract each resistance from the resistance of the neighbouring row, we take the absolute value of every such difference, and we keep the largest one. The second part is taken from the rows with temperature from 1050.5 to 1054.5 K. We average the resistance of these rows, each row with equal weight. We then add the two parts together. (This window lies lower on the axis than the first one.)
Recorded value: 372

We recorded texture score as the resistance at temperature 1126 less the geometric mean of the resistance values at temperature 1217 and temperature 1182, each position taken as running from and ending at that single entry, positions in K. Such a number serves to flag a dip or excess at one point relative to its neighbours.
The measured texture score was -20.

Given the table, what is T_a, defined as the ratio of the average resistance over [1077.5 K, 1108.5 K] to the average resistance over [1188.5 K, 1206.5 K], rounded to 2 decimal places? 1.01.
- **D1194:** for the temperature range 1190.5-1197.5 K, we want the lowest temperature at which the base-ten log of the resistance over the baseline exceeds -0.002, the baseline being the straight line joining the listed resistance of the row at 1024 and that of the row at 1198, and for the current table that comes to 1191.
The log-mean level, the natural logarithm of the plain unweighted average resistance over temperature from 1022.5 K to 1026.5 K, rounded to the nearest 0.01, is 5.91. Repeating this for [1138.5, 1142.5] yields 5.84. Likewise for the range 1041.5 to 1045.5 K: 5.86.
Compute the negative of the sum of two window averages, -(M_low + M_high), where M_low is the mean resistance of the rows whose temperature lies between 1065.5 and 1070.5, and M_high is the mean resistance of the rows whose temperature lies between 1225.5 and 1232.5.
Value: -699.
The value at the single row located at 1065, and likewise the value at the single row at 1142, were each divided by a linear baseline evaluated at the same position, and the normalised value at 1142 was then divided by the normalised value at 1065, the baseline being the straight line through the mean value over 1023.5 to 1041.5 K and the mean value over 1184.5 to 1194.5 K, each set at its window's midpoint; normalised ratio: 1.03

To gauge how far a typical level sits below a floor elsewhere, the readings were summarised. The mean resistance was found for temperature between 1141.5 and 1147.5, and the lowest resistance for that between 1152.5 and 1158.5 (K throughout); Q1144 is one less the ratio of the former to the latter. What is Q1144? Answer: -1.20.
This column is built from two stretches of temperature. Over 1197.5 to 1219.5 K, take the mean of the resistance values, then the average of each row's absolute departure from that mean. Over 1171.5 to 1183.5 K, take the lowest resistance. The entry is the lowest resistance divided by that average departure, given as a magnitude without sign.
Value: 66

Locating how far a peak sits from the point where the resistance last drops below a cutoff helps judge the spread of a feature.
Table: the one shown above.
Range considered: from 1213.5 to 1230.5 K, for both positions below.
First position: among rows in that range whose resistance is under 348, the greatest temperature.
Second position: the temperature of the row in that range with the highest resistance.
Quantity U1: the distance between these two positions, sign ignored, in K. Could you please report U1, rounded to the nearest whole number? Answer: 13 K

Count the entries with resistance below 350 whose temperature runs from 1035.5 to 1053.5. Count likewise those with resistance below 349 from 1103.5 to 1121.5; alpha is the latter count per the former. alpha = 1.4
